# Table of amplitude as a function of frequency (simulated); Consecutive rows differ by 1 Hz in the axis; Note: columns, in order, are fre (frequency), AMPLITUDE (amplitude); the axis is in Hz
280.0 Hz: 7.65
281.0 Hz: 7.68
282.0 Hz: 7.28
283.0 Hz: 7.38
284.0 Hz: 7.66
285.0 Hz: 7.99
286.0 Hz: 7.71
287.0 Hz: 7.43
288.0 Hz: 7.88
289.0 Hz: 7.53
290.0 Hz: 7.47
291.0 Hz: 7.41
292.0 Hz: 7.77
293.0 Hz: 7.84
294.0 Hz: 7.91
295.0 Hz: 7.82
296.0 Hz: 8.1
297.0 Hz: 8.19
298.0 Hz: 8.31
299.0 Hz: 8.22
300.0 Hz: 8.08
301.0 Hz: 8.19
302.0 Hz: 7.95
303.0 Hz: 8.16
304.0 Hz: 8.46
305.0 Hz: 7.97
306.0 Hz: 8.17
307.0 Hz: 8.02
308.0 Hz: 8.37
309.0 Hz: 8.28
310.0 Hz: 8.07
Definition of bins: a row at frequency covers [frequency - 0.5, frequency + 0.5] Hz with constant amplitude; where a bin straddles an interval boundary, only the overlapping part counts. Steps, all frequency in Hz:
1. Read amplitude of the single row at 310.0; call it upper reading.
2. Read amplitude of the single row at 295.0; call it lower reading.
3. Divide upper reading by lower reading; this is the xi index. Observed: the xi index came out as 1.03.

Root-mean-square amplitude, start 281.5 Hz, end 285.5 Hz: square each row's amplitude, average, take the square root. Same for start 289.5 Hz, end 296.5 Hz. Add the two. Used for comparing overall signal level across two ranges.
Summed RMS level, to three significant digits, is 15.3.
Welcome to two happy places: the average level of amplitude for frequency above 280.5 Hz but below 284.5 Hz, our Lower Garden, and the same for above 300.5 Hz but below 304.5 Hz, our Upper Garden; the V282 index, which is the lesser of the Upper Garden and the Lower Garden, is 7.50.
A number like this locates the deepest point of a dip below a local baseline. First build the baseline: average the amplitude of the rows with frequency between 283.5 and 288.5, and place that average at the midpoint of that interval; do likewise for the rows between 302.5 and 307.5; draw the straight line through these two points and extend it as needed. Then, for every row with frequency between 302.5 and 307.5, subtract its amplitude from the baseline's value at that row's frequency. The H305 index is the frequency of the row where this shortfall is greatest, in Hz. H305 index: 305.0 Hz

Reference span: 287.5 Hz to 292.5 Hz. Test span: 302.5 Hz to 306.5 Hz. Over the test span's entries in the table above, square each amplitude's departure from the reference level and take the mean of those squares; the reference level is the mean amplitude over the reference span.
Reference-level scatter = 0.36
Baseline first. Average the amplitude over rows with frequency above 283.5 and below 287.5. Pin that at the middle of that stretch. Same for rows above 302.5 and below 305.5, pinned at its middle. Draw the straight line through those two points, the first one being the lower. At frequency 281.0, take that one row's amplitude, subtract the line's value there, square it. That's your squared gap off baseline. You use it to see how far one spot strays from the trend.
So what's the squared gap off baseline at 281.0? 0.011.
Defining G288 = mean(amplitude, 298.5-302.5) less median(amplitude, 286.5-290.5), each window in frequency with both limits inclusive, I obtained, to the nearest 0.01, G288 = 0.61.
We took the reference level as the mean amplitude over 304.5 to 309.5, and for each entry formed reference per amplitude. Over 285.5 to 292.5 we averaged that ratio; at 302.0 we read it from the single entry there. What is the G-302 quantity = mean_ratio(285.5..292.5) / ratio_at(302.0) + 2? 3.05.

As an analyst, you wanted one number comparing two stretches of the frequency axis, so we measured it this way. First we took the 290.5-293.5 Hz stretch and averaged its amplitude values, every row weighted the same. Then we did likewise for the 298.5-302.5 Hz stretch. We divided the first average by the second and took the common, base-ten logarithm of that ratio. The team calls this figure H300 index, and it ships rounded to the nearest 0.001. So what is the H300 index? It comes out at -0.024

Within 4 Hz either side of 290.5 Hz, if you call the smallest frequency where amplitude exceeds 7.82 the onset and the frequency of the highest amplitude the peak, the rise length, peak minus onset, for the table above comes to 6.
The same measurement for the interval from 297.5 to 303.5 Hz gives 0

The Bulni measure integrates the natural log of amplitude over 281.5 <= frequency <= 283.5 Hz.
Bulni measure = 3.98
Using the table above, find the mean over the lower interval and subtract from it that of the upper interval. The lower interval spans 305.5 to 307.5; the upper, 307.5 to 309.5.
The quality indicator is -0.23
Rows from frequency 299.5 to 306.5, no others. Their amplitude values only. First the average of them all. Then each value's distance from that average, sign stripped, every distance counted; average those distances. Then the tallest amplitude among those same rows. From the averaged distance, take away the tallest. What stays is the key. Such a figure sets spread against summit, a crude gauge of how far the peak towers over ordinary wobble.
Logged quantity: -8.3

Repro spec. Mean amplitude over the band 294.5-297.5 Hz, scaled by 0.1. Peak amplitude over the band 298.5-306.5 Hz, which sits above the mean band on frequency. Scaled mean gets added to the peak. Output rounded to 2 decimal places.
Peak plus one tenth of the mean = 9.26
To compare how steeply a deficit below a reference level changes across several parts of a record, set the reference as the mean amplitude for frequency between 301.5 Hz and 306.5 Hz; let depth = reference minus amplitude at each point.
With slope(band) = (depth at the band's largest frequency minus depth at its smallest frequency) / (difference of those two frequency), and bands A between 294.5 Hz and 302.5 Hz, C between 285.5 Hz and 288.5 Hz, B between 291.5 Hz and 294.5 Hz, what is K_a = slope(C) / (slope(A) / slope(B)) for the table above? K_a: -0.3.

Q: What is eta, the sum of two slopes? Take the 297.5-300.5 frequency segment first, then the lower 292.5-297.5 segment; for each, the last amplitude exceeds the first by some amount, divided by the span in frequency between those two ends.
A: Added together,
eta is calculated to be -0.03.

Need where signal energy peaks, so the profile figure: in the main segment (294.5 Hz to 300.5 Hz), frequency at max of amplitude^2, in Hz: 298.0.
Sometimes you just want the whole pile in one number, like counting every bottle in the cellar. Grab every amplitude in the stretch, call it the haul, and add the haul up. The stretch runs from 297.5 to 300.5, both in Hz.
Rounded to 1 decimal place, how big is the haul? 24.6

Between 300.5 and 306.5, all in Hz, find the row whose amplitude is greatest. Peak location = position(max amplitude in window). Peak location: 304.0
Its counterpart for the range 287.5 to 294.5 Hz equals 294.0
